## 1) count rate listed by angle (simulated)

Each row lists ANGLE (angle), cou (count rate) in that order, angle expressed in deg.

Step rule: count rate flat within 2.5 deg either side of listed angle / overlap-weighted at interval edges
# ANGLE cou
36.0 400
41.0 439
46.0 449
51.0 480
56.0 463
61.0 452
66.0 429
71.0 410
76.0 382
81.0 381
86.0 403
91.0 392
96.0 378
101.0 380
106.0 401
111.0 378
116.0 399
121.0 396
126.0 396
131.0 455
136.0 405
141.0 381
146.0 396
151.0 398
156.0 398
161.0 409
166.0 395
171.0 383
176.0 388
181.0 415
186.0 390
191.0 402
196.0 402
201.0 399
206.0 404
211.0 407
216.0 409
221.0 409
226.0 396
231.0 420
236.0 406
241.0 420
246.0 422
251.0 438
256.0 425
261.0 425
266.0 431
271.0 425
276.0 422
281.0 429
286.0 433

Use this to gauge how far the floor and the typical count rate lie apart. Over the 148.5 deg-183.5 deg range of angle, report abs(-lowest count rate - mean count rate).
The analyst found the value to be 781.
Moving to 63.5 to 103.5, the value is 772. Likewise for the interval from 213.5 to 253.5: 811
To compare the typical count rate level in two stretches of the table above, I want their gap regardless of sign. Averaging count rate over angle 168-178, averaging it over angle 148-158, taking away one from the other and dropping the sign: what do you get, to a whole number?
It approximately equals 12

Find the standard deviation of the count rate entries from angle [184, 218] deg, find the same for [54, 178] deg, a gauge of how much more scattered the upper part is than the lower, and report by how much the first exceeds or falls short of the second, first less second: -18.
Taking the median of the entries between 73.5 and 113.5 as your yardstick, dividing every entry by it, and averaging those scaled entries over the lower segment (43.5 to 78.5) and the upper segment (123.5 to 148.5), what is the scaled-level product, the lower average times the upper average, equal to 1.22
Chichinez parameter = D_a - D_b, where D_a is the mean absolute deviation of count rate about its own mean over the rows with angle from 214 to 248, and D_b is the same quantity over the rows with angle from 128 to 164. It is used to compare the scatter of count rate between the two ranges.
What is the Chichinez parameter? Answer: -7.2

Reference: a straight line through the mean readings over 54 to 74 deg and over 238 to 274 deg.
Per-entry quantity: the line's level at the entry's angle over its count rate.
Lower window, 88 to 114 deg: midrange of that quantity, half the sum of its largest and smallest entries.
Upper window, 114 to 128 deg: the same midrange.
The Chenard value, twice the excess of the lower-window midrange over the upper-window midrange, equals 0.05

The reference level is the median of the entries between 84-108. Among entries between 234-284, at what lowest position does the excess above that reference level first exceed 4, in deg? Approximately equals 236.0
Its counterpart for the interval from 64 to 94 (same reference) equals 66.0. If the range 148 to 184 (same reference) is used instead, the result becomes 151.0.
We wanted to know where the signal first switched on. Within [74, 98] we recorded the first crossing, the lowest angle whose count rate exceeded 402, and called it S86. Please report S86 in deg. 86.0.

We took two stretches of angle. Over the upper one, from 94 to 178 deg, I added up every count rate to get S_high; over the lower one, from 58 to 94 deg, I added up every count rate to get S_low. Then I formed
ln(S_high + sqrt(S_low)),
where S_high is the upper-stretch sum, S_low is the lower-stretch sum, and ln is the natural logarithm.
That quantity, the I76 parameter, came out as 8.8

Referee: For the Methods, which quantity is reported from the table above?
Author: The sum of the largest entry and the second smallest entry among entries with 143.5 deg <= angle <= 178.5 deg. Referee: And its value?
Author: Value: 797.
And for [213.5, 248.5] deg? 828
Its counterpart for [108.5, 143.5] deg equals 836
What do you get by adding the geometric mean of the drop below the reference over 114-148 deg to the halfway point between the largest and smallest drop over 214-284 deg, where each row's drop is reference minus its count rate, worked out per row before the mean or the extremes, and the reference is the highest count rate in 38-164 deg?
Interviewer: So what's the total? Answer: 134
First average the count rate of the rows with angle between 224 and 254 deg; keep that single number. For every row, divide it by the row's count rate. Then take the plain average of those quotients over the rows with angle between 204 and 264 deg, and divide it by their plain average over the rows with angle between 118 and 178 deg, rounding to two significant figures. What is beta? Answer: 0.96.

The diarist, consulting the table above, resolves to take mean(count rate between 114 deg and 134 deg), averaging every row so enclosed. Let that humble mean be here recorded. 412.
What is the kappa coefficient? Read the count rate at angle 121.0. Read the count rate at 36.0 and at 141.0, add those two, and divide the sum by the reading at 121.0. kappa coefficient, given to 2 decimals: 1.97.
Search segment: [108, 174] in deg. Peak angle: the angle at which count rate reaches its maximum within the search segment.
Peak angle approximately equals 131.0 deg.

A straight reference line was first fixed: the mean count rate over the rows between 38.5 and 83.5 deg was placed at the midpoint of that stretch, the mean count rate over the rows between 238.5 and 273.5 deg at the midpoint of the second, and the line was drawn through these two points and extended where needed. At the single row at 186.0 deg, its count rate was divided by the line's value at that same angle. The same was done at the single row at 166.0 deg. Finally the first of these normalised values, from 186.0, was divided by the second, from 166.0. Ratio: 0.99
